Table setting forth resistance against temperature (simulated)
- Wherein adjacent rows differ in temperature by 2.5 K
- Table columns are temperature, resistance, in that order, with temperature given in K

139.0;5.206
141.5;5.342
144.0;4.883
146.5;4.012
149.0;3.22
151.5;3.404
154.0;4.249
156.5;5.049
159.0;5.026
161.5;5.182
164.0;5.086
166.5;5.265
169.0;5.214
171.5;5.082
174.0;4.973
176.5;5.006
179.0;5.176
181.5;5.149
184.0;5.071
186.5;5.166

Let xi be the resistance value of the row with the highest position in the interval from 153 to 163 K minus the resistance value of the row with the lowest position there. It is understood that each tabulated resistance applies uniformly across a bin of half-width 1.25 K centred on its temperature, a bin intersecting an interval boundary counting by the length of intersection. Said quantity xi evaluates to 0.9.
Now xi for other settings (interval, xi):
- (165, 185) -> -0.2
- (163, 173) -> 0.0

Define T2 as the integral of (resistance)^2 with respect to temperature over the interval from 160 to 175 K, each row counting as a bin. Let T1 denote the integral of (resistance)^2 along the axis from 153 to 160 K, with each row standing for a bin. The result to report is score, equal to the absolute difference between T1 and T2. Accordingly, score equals 234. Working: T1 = 161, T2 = 396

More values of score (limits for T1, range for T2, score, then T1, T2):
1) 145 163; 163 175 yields 31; 347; 316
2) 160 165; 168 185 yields 310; 132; 441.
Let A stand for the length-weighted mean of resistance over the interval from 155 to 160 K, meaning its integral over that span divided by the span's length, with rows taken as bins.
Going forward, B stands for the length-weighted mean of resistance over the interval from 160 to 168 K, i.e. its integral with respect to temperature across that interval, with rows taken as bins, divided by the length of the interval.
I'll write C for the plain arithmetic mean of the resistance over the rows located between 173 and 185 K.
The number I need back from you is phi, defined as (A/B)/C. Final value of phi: 0.190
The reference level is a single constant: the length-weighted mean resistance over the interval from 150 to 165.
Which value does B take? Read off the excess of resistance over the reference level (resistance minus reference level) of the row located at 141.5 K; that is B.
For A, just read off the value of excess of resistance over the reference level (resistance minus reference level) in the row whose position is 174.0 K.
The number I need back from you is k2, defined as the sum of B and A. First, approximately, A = 0.34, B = 0.71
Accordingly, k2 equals 1.05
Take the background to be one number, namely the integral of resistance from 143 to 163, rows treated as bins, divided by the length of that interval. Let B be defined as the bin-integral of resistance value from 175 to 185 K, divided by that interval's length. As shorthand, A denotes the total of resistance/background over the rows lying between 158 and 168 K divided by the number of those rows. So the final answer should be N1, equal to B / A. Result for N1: 4.35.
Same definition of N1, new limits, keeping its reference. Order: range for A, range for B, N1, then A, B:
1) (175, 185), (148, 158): 3.46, 1.16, 4.0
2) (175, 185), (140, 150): 3.79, 1.16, 4.4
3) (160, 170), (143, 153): 3.26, 1.18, 3.9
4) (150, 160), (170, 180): 5.00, 1.01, 5.1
